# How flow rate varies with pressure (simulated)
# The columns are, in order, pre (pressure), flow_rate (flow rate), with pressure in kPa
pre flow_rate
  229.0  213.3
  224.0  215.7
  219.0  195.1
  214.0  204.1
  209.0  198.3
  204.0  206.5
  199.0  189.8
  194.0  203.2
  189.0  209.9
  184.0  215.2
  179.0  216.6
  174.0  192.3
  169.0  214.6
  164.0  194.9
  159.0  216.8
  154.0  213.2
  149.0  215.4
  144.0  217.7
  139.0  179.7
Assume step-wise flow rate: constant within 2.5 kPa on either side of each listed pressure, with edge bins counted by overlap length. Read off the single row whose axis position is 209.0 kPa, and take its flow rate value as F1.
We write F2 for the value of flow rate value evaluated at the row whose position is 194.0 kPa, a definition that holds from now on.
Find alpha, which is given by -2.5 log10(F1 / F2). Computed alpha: 0.027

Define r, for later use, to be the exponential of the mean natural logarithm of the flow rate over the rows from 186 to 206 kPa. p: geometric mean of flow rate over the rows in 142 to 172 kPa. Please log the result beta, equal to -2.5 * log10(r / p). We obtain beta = 0.05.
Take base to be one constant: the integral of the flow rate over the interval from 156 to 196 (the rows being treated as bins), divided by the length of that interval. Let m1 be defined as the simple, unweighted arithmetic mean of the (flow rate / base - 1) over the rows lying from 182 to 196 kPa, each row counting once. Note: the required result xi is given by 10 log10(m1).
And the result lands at -21.8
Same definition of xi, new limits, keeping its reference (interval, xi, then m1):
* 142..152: -13.9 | 0.04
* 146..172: -18.5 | 0.01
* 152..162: -14.8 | 0.03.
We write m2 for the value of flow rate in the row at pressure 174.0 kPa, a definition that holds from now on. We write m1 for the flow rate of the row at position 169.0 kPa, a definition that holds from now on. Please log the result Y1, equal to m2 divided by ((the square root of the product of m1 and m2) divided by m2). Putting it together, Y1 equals 182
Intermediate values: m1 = 214.6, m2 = 192.3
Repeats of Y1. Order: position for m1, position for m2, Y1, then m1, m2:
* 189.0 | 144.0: 222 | 209.9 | 217.7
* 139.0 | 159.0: 238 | 179.7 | 216.8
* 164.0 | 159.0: 229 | 194.9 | 216.8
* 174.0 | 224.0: 228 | 192.3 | 215.7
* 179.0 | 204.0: 202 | 216.6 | 206.5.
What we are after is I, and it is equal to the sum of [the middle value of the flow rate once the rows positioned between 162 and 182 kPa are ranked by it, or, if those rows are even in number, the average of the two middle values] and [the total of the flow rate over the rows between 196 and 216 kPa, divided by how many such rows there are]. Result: 404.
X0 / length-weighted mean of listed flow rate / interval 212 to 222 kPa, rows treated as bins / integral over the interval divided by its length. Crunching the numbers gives 200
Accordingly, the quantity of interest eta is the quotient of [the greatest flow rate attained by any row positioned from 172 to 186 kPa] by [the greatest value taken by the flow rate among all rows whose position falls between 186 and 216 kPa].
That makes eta 1.03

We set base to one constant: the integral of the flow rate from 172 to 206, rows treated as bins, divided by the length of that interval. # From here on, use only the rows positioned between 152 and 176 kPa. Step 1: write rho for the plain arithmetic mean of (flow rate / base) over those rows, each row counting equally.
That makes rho 1.01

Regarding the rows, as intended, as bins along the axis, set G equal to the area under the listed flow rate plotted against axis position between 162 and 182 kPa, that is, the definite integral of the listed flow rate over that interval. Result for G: 4102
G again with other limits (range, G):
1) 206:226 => 4061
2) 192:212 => 3989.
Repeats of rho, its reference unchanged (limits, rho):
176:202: 1.01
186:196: 1.01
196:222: 0.97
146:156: 1.05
